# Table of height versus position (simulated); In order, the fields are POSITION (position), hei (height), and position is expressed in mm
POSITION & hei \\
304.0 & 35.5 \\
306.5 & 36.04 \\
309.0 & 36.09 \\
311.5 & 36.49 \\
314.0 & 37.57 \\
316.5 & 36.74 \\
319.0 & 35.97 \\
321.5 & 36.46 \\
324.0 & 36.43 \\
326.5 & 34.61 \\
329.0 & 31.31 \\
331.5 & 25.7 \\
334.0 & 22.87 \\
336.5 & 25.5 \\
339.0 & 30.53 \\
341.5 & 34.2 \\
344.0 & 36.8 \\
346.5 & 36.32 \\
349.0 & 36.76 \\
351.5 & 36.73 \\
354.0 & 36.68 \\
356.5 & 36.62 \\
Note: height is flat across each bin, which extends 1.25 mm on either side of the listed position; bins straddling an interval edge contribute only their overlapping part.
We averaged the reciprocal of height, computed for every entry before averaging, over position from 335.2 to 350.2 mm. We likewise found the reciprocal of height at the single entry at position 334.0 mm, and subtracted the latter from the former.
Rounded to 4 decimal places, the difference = -0.0132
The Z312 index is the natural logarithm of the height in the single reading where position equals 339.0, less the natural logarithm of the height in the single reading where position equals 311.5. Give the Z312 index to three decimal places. -0.178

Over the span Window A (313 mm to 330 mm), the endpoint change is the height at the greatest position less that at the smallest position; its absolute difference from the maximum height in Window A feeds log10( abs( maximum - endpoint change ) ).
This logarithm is 1.64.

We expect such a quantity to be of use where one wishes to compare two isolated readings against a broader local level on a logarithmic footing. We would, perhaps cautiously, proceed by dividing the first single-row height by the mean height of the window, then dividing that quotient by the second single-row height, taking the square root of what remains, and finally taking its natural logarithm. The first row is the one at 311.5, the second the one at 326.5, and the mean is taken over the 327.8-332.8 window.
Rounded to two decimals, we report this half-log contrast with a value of -1.65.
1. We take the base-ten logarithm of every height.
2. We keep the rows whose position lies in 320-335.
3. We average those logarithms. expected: 1.49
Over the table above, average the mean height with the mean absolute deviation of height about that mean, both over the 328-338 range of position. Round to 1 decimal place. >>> 14.4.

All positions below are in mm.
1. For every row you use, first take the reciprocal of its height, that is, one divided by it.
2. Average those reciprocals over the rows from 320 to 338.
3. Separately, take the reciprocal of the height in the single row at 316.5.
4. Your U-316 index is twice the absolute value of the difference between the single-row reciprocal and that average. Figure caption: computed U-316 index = 0.013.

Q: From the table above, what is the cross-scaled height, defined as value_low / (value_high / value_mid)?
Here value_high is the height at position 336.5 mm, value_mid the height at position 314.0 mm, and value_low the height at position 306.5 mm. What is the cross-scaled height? 53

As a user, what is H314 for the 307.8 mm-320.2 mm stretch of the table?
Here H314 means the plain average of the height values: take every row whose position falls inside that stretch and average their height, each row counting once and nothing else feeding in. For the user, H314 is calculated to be 36.6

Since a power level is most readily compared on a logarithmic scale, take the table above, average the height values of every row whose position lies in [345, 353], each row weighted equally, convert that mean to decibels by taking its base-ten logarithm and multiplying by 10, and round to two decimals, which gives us 15.64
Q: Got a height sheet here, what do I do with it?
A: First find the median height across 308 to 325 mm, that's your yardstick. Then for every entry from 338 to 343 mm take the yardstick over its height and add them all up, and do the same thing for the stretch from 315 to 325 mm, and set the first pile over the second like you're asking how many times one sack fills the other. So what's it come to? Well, 0.56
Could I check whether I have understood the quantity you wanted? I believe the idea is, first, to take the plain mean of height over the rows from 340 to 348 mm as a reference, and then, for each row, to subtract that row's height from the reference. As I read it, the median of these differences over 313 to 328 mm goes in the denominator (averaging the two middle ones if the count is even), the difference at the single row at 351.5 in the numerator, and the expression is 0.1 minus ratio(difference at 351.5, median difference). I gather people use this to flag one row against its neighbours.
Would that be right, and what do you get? -1.3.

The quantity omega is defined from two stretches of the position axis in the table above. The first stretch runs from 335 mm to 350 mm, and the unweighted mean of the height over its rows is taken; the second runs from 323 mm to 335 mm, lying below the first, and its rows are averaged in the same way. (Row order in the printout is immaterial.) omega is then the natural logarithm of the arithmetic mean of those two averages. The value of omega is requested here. 3.46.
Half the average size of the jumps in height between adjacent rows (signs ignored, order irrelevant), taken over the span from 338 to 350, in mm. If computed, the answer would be 0.90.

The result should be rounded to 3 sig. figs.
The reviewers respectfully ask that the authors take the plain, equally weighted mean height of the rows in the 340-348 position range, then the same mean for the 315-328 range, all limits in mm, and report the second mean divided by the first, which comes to 1.01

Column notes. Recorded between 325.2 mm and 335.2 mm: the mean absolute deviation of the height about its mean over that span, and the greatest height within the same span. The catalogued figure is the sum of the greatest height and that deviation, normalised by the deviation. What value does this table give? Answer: 9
